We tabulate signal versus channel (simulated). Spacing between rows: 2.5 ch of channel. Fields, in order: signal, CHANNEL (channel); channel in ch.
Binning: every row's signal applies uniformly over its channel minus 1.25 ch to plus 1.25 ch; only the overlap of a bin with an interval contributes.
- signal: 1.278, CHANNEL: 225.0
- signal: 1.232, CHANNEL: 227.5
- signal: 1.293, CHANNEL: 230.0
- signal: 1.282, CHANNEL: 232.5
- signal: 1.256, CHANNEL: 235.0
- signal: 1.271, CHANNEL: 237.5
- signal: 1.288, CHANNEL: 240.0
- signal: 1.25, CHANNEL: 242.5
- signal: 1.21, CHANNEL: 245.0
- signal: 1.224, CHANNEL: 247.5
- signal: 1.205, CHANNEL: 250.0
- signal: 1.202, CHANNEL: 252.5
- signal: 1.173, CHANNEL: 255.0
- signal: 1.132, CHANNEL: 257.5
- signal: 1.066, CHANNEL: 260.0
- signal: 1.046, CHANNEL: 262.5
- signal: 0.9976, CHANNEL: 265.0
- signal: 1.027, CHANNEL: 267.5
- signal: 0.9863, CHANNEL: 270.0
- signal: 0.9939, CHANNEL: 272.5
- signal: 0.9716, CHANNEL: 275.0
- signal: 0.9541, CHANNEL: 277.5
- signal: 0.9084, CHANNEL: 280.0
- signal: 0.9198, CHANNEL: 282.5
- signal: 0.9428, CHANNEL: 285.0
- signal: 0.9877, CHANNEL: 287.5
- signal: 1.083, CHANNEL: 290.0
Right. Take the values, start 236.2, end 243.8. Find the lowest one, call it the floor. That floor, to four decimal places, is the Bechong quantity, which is 1.2500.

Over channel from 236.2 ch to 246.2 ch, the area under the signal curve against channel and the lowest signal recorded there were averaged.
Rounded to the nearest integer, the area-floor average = 7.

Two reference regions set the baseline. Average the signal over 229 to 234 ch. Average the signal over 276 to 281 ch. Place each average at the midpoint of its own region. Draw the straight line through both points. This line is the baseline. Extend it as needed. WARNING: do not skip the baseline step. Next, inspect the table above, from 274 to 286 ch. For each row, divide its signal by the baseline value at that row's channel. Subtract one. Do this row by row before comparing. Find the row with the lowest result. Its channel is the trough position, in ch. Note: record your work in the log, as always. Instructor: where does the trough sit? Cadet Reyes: 280.0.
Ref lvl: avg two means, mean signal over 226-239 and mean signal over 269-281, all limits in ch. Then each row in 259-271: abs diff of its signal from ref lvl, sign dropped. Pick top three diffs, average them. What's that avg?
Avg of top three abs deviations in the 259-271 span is 0.11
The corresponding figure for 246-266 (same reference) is 0.11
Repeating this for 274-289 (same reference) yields 0.19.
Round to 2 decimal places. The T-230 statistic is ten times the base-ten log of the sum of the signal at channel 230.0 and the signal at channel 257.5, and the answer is 3.85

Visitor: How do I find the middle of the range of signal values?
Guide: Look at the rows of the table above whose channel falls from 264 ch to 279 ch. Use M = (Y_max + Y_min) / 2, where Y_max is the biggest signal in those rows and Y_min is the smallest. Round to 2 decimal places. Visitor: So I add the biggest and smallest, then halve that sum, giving 0.99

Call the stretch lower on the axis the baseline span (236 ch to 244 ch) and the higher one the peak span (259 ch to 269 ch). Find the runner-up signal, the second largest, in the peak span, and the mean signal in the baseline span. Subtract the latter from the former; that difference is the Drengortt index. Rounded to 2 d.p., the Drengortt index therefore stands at -0.22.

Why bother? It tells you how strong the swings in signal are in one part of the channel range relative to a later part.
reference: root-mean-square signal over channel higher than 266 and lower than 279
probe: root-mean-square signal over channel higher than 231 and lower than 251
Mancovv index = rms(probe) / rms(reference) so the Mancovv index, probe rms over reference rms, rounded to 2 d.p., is 1.27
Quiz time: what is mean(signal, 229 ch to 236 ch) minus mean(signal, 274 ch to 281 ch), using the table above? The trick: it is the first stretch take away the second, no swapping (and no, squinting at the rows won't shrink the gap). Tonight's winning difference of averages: 0.33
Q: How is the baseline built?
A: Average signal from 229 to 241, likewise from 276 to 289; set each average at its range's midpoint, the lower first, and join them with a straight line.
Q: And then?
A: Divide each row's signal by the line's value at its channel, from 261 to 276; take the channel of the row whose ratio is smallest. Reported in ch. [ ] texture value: 265.0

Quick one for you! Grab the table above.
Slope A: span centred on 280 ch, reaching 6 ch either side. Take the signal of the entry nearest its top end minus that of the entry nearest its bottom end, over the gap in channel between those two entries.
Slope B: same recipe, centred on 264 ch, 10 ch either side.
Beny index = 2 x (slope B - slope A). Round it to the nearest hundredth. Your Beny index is -0.01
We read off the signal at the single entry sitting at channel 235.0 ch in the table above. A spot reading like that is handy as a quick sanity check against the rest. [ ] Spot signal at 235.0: 1.256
